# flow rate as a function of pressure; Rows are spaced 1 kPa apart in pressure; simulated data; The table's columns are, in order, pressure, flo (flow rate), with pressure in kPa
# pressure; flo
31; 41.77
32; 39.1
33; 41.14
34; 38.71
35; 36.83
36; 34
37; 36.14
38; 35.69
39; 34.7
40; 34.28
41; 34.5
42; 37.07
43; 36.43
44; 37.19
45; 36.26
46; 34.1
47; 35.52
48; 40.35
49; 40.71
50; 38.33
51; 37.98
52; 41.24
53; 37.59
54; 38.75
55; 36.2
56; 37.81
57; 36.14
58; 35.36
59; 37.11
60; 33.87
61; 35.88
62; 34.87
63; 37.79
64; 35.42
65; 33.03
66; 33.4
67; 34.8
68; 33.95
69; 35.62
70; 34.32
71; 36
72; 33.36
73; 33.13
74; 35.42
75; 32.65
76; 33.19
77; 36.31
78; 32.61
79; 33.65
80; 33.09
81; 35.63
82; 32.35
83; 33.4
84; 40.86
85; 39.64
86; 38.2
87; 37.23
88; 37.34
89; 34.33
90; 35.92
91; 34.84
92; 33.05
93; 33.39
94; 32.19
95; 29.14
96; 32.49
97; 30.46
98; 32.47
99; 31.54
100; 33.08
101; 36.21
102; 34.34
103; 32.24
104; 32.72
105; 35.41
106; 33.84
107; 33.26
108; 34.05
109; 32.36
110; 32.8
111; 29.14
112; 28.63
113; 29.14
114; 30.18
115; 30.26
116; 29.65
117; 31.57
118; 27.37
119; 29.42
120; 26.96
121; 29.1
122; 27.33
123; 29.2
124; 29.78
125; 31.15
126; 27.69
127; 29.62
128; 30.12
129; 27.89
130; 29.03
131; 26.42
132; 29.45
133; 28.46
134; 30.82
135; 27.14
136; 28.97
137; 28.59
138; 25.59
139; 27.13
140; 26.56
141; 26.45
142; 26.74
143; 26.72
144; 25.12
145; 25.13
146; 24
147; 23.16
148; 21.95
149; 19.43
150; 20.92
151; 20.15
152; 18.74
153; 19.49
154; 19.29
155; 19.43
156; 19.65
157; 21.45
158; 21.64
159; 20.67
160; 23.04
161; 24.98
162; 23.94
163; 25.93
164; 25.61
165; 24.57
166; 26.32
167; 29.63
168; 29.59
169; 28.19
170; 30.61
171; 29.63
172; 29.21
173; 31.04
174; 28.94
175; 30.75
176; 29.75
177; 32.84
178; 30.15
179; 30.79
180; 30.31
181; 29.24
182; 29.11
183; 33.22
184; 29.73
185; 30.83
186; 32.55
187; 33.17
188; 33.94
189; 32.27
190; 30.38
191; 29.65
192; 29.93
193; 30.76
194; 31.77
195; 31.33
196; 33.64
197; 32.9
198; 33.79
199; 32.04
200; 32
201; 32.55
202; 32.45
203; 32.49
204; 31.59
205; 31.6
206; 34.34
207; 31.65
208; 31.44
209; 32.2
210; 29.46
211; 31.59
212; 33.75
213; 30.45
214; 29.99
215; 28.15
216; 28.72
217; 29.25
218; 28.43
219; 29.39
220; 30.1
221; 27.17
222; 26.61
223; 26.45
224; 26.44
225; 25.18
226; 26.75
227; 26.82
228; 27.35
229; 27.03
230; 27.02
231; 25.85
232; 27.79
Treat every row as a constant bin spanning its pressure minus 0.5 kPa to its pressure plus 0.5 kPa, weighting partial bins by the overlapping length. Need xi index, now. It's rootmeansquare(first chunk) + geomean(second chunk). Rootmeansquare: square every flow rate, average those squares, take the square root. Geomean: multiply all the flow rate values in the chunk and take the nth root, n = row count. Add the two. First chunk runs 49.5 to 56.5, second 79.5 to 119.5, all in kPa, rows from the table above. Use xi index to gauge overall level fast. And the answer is 71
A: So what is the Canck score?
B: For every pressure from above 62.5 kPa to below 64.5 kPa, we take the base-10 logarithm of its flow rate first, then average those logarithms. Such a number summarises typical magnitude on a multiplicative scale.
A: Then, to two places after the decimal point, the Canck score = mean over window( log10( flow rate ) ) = 1.56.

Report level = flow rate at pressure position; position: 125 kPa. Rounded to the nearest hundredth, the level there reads 31.15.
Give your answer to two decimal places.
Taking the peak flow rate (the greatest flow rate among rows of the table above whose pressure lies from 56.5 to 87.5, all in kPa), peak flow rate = 40.86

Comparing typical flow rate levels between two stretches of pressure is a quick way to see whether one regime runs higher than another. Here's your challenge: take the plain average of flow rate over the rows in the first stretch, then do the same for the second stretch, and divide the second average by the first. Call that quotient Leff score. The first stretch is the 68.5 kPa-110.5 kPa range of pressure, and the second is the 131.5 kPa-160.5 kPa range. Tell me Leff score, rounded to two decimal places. 0.70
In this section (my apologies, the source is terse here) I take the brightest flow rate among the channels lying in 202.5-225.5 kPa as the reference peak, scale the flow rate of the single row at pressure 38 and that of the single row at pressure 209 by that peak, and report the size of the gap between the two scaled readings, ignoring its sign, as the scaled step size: 0.10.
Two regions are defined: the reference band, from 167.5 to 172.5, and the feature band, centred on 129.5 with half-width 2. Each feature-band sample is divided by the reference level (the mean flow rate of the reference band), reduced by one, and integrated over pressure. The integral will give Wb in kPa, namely -0.1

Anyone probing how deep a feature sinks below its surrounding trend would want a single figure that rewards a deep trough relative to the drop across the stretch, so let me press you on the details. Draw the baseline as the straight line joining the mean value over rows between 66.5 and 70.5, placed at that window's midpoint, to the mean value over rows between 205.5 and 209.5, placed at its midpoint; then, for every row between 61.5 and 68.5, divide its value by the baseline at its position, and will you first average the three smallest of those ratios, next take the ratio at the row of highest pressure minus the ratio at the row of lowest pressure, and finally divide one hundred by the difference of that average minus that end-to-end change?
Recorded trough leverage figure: 101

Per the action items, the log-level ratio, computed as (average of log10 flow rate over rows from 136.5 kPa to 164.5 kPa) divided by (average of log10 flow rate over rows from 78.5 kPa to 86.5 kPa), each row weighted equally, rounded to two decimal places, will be 0.88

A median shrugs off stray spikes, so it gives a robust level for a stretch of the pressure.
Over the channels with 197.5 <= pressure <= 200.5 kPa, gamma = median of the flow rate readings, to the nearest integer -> 32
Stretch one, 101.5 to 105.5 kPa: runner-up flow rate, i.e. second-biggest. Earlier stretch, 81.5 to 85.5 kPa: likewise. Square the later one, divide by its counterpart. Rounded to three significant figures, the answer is 29.7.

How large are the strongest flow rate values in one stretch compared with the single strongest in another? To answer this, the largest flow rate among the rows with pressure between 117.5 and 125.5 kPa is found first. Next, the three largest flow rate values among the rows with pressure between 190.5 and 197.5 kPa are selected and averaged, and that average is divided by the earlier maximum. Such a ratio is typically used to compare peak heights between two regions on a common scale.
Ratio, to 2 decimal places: 1.05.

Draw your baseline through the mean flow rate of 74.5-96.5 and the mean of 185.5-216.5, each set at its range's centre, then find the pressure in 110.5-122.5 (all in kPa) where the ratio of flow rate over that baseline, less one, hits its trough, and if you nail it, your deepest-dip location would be 120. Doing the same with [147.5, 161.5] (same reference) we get 152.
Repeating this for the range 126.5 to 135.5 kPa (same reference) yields 131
